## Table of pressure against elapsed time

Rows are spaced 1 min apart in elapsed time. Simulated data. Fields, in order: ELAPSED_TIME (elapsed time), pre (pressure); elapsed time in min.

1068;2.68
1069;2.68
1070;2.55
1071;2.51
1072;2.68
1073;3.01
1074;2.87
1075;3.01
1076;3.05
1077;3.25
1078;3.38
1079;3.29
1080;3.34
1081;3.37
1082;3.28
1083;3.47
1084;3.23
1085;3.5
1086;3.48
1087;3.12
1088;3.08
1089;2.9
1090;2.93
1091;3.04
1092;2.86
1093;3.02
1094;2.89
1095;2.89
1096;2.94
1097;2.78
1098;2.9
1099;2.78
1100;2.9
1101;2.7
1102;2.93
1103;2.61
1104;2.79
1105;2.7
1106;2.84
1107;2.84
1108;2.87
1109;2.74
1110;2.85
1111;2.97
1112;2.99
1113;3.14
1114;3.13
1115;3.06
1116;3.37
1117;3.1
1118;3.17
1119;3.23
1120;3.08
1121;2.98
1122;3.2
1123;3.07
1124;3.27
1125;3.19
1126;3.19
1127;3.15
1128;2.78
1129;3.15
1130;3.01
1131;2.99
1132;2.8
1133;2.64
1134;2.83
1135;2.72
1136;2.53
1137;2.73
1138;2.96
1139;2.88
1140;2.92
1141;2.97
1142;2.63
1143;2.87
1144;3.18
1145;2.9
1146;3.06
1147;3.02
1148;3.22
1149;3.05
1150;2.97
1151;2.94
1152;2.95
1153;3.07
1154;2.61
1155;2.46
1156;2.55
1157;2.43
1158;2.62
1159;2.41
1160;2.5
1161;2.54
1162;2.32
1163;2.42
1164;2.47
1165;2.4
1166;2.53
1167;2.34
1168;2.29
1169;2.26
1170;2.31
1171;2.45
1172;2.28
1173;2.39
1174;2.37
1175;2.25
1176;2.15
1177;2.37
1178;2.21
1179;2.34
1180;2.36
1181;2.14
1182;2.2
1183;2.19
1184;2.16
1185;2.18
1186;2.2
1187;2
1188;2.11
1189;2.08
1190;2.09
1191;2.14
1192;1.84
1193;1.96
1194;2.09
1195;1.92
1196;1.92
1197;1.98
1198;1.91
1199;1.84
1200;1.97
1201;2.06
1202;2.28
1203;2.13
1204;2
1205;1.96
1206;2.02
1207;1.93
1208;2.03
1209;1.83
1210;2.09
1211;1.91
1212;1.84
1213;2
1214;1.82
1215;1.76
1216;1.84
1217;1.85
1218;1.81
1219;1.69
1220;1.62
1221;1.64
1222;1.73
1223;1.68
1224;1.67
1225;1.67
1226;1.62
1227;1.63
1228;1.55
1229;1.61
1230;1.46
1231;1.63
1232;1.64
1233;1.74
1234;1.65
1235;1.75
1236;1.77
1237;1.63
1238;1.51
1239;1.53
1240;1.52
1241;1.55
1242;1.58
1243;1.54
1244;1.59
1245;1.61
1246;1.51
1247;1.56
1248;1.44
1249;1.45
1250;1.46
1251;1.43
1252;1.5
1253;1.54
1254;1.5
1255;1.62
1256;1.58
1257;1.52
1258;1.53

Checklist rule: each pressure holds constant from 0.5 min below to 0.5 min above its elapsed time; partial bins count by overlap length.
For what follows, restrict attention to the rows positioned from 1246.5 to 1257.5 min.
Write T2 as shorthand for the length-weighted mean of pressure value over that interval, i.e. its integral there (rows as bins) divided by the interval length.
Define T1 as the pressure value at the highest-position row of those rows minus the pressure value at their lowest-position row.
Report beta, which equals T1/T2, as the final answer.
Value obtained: -0.03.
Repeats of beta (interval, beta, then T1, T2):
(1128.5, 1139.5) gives -0.10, -0.27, 2.84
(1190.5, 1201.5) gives -0.04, -0.08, 1.97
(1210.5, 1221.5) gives -0.15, -0.27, 1.80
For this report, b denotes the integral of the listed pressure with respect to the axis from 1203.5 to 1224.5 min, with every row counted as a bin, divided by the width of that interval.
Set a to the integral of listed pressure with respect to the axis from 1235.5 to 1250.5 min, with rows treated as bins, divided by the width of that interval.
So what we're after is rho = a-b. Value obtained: -0.3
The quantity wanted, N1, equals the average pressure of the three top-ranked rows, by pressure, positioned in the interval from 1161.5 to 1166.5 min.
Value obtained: 2.5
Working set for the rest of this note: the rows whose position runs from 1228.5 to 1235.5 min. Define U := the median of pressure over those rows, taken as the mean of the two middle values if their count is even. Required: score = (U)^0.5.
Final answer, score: 1.3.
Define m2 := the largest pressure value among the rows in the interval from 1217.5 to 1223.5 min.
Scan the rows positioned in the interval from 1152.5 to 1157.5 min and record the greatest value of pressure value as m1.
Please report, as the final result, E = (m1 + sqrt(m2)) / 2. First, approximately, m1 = 3.07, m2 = 1.81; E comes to 2.21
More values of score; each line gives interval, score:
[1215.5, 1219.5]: 1.4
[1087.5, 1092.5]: 1.7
